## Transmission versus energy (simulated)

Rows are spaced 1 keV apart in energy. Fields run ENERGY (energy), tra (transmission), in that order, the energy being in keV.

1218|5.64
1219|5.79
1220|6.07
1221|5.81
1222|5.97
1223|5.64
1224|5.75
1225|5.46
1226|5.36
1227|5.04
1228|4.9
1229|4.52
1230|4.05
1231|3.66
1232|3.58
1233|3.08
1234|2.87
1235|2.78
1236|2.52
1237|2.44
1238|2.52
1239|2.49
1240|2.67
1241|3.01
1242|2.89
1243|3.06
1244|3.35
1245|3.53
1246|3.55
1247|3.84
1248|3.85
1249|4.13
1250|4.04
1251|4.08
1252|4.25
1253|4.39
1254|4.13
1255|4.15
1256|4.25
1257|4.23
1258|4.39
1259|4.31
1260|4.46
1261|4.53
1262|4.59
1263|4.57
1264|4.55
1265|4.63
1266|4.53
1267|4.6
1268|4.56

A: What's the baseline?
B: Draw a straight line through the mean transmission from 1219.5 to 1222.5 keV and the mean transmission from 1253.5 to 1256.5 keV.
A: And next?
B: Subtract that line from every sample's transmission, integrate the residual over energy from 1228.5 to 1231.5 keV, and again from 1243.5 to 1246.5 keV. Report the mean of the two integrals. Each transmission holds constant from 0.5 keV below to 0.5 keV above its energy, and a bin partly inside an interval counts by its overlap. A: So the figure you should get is -3.9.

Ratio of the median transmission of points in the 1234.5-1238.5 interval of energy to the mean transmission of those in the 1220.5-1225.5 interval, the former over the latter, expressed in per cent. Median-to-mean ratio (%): 44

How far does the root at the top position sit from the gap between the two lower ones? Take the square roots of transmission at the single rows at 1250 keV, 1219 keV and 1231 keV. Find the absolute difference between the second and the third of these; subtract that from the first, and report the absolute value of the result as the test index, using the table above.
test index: 1.52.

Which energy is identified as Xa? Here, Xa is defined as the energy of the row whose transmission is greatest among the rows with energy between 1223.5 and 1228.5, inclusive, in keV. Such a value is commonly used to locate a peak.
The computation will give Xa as 1224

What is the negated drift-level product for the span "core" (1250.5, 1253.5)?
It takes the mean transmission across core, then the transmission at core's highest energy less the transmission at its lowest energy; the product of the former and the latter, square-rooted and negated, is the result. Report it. -1.15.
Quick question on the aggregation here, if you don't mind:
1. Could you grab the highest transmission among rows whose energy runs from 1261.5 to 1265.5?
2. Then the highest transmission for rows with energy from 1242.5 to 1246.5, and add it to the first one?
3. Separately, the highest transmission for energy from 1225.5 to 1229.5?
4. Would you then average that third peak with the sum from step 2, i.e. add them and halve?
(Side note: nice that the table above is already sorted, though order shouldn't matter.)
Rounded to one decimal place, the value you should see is 6.8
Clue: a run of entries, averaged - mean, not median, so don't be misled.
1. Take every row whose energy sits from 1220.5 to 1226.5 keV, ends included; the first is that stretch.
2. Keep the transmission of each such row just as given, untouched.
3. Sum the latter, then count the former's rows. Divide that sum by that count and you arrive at 5.7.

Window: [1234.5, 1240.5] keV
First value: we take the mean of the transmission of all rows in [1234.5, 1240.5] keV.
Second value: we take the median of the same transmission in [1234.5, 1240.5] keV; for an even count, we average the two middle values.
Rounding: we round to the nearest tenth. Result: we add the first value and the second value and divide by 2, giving 2.5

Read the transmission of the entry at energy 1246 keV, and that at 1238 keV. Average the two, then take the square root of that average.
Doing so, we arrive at 1.74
